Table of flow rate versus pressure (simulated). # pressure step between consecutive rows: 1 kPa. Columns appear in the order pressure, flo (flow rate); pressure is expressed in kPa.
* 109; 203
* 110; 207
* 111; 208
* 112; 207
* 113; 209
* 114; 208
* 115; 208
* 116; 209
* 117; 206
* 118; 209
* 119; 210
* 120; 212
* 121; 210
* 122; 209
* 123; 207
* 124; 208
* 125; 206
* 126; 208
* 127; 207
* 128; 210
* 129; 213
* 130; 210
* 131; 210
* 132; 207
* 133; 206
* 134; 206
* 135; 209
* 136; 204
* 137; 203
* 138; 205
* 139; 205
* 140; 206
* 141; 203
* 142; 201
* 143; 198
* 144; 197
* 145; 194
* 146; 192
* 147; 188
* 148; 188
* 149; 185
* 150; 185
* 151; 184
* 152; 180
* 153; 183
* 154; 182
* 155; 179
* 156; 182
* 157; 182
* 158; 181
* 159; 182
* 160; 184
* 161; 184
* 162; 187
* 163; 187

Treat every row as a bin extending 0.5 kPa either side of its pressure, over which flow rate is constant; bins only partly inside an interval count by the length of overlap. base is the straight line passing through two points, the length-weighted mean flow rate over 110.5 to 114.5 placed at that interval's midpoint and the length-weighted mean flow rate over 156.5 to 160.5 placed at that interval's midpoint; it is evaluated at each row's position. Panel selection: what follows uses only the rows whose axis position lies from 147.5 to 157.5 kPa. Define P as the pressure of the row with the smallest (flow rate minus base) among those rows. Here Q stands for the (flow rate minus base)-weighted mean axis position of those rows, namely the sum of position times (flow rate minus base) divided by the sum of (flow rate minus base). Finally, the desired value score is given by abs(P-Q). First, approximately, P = 152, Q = 152.8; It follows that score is 0.8 kPa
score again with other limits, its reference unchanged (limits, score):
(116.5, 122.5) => 3.1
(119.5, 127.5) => 0.4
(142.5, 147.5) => 3.0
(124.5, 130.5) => 3.0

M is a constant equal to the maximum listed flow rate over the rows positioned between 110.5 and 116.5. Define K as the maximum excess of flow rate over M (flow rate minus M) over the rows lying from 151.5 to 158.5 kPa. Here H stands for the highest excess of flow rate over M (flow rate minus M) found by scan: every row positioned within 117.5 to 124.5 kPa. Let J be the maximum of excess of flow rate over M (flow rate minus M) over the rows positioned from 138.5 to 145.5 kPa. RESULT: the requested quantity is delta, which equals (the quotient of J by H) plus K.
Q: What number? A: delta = -27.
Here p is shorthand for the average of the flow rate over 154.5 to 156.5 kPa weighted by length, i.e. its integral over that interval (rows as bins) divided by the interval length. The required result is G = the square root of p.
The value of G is 13.4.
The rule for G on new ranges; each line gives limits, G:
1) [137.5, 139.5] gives 14.3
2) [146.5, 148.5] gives 13.7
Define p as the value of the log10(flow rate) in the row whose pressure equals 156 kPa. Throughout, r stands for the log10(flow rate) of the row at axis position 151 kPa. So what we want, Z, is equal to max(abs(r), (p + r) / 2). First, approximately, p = 2.26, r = 2.26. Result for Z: 2.26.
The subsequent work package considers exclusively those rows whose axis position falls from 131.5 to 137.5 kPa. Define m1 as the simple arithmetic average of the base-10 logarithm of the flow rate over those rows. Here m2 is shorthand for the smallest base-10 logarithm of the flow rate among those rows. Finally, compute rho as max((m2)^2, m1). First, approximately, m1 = 2.31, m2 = 2.31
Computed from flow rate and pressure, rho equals 5.32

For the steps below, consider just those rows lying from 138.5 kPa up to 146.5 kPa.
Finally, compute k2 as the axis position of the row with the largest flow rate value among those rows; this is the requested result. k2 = 140 kPa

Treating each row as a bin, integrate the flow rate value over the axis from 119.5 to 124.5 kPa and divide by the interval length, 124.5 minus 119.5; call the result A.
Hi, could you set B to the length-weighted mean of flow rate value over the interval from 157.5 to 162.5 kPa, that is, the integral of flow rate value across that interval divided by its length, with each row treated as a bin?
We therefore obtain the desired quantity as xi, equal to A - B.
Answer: 26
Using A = 209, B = 184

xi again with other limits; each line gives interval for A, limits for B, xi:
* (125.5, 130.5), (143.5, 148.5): 18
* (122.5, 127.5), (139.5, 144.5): 6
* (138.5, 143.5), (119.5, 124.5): -7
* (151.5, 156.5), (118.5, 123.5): -28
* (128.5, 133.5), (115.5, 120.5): 0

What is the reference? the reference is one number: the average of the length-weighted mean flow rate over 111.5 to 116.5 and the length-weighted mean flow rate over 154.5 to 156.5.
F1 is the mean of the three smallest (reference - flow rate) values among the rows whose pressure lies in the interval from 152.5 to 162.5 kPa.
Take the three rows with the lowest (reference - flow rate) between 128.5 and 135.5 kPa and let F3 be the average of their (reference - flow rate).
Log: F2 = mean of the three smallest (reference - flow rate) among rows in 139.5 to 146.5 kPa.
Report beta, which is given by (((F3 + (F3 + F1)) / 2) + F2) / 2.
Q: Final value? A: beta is -10.5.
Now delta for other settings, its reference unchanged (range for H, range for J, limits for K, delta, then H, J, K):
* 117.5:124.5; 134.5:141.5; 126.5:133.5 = 4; 3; 0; 4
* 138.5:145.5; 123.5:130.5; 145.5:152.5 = -18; -3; 4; -17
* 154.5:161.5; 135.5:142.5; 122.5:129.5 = 4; -25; -3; 4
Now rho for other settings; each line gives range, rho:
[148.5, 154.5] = 5.09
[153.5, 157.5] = 5.08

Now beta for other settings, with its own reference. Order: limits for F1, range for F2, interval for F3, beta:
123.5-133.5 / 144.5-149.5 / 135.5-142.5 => -8.1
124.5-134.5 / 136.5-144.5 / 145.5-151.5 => -7.1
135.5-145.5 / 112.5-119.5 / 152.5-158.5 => -4.2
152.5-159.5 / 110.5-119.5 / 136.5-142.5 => -10.0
